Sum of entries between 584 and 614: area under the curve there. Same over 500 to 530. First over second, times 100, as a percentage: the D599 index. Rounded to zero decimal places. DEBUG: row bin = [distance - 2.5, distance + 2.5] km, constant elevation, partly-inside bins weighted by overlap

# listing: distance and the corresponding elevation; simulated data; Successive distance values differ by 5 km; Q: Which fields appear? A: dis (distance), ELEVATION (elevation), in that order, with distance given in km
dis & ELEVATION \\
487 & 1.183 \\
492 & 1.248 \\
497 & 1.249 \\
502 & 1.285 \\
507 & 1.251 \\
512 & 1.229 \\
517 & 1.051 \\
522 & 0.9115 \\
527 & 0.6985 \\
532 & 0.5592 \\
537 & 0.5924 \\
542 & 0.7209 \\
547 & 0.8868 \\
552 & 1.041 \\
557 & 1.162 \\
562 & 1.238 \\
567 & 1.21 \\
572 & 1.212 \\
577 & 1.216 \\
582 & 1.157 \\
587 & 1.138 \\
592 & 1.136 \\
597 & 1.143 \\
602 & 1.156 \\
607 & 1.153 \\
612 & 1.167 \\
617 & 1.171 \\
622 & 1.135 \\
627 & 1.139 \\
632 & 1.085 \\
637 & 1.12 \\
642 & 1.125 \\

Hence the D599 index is 107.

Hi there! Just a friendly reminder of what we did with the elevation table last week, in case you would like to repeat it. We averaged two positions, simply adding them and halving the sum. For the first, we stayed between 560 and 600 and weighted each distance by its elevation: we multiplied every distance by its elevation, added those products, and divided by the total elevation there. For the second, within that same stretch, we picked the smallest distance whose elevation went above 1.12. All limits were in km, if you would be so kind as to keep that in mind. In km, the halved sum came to 570.6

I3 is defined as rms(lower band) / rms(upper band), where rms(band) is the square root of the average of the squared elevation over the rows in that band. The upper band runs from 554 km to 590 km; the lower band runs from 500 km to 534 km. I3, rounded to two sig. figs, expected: 0.87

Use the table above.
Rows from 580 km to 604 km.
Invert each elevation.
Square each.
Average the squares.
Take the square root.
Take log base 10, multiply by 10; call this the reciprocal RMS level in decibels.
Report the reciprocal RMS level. -0.59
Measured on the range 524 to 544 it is 1.99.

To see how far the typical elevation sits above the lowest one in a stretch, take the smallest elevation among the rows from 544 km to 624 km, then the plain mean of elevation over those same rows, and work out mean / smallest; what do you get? 1.29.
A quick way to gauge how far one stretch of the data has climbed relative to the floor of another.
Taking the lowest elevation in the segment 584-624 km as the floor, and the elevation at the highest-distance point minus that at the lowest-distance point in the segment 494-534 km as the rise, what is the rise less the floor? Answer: -1.8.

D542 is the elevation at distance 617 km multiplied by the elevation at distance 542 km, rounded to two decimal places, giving 0.84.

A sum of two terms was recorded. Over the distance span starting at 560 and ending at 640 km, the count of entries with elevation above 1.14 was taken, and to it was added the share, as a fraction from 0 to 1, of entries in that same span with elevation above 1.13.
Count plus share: 10.9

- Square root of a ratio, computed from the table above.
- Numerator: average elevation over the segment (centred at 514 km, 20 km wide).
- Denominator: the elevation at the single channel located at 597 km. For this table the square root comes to 0.99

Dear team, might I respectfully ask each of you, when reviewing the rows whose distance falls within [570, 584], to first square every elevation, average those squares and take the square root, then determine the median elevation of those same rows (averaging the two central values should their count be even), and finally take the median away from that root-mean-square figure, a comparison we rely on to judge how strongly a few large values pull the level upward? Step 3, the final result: -0.017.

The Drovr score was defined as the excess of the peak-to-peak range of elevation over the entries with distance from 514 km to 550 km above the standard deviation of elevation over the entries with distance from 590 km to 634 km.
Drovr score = 0.47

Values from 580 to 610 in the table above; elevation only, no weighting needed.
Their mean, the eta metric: 1.15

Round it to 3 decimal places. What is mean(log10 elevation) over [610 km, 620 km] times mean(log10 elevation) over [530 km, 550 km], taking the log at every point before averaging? -0.011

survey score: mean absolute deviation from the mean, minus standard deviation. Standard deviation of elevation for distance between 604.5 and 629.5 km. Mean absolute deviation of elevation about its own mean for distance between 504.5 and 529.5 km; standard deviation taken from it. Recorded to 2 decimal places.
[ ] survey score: 0.16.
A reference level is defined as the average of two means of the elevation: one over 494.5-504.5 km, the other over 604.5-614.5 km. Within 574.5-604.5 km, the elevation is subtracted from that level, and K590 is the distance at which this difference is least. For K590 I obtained 577 km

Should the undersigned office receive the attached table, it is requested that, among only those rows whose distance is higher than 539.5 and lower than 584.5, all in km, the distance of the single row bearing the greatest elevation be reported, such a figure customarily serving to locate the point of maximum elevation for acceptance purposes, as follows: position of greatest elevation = 562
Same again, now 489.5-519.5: 502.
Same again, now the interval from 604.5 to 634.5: 617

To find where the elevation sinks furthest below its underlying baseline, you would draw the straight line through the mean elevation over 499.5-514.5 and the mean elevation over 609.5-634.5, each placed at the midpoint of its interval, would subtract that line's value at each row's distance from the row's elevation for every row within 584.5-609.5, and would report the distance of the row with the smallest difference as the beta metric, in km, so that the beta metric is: 587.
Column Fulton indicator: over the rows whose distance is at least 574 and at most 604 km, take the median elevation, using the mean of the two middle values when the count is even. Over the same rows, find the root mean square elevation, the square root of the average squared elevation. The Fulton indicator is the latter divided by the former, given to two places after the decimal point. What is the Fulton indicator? 1.01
